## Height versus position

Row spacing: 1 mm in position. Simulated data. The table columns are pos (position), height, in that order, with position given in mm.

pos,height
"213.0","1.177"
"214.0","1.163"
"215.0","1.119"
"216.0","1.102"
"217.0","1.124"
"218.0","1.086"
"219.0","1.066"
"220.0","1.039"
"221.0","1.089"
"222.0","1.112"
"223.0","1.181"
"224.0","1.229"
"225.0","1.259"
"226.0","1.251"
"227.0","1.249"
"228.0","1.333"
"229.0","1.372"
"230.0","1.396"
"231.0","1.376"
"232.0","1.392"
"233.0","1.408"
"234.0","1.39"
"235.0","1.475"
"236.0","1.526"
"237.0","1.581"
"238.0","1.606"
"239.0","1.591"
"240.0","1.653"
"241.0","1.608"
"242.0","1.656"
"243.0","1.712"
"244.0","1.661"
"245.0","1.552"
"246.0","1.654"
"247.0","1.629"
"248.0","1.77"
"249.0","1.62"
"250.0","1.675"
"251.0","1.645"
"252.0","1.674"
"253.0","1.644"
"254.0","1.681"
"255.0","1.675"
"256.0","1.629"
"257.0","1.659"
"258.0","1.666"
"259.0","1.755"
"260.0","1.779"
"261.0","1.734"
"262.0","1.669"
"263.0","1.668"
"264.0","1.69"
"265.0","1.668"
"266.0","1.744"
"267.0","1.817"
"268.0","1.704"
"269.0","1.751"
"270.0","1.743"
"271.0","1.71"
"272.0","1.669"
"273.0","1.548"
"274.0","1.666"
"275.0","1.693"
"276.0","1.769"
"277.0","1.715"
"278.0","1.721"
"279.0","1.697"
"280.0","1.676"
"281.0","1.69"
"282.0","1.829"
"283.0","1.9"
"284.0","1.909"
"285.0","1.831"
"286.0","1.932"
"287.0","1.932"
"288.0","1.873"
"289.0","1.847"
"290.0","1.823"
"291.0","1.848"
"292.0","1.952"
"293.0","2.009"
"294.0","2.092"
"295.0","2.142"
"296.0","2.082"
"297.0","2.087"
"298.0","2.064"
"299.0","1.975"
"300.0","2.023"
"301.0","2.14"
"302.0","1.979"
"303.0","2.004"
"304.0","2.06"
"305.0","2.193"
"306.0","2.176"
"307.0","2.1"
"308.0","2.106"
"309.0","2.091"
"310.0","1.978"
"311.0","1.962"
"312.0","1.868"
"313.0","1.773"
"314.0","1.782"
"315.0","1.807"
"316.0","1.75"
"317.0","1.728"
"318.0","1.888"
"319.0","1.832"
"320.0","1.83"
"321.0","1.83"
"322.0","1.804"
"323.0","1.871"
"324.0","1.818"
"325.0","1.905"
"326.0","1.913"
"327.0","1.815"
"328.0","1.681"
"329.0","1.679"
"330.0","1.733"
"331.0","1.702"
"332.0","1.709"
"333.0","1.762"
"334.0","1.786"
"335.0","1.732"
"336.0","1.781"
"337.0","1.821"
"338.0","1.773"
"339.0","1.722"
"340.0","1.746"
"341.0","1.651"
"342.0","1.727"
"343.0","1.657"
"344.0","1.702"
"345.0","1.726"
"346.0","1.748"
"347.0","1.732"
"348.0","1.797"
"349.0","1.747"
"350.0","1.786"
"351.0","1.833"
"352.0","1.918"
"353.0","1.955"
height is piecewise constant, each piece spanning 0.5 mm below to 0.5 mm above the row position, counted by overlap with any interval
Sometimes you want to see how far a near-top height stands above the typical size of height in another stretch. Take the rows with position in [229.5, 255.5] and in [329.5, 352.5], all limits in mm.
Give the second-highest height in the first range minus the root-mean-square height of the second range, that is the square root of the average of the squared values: -0.04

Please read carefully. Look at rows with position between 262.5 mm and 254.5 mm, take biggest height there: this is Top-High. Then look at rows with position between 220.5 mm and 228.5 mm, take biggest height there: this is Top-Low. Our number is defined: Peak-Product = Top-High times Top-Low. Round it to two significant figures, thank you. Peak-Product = 2.4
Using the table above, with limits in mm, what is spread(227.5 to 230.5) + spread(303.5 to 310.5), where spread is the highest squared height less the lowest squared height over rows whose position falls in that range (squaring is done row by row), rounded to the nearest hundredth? 1.07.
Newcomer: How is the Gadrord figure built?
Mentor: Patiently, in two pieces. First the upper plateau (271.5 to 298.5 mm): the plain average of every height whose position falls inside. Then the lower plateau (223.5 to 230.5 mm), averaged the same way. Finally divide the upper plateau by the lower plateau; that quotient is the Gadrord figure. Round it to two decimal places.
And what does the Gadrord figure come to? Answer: 1.43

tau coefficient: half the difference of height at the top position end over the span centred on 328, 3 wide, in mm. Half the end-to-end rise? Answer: -0.07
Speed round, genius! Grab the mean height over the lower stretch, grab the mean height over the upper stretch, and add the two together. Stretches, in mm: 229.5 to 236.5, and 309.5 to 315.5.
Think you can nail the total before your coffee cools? 3.28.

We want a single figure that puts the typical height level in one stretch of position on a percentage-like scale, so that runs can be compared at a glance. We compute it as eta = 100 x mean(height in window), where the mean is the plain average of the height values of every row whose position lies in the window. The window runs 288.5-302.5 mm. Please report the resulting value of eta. 200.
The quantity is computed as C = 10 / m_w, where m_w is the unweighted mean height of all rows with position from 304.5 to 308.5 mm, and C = 4.66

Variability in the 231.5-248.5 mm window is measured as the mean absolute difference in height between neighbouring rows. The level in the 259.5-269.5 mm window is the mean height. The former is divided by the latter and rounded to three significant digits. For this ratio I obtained 0.0328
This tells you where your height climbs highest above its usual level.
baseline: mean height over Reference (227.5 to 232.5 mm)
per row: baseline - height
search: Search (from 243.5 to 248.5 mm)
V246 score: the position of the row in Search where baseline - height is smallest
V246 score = 248.0 mm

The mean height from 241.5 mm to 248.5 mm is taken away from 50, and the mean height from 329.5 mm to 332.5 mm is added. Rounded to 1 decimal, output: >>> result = 50.1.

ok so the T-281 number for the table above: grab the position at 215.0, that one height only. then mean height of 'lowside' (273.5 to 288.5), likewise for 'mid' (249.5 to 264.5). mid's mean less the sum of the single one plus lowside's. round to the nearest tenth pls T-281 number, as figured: -1.2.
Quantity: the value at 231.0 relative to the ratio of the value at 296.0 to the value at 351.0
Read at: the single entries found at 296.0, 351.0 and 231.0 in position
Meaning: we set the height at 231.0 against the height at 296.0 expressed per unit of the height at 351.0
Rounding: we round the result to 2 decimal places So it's 1.21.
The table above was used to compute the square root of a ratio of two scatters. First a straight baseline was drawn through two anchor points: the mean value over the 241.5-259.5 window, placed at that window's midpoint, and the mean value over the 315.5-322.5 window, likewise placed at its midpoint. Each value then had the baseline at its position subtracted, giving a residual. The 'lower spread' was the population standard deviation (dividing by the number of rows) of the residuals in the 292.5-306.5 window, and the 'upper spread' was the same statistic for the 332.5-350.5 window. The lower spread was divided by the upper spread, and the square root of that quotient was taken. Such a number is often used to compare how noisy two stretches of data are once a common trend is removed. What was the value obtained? 1.2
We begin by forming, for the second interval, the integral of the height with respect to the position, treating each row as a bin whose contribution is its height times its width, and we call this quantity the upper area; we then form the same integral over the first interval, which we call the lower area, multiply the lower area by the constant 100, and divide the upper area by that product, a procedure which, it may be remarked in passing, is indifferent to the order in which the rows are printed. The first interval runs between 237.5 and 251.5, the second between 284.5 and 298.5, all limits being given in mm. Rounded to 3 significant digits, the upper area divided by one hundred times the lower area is 0.0119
